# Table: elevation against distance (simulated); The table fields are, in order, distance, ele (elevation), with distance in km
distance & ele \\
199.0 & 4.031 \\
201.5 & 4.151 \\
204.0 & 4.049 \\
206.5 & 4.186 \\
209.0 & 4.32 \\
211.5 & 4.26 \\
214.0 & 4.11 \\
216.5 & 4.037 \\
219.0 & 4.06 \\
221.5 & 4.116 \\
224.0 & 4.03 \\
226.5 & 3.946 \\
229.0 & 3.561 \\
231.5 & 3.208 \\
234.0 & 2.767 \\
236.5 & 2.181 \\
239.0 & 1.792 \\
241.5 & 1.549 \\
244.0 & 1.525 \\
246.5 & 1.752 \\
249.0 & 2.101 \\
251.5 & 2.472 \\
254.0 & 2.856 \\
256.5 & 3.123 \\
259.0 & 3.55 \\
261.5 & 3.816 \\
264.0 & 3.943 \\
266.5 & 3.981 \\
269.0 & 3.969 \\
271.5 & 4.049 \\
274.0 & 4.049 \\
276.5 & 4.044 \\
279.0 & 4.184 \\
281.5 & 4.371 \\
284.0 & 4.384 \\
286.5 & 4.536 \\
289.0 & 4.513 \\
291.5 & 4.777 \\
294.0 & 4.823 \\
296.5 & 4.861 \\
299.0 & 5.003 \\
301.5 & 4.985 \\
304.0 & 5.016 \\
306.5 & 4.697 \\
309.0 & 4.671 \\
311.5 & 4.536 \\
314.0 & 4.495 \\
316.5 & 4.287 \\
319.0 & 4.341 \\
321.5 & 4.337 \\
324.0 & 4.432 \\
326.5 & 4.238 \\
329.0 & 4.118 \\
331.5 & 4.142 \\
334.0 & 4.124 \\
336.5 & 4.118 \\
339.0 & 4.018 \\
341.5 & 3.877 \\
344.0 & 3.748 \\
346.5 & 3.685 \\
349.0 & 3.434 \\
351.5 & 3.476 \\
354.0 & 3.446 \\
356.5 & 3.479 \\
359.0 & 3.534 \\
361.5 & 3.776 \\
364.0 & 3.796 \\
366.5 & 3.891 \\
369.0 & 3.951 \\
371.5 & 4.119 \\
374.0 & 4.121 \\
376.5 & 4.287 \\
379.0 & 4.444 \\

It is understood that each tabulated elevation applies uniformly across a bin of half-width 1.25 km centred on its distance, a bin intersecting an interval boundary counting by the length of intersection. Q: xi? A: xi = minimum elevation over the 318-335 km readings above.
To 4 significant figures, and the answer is 4.118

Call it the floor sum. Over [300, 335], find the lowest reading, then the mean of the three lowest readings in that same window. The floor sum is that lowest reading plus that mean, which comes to 8.2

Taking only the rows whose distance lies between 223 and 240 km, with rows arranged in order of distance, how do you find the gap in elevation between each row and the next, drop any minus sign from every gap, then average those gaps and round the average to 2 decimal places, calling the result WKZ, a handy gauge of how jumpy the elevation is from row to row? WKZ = 0.37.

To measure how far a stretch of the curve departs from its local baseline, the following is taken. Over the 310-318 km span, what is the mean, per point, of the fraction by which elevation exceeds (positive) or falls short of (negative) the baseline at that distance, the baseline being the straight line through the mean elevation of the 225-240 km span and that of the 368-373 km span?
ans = 0.24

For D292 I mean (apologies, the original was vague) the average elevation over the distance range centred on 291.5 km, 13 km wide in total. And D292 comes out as 4.70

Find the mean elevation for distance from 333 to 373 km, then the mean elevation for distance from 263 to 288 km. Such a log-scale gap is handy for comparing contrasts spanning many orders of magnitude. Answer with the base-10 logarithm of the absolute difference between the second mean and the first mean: -0.4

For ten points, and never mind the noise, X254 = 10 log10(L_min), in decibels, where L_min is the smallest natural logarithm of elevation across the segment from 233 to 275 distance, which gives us -3.7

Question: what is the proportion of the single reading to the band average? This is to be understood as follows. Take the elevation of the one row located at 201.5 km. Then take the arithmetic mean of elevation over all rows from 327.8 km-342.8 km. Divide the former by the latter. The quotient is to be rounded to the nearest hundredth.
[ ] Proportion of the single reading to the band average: 1.02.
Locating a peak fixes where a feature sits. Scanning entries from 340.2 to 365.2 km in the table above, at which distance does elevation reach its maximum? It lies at 341.5 km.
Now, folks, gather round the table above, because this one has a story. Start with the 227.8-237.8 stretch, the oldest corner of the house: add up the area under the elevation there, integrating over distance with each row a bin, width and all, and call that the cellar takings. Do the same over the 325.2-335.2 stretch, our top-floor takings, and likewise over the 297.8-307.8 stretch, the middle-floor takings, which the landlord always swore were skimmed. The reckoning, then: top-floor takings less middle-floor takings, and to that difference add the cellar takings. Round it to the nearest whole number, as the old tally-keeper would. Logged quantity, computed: 22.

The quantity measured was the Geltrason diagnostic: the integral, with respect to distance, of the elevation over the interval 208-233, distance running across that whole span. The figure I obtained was 99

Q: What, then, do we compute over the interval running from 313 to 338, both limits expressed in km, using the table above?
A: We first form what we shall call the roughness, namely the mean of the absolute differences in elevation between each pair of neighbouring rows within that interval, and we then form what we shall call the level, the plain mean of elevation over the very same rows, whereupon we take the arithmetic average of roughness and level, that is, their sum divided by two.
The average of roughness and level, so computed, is 2.17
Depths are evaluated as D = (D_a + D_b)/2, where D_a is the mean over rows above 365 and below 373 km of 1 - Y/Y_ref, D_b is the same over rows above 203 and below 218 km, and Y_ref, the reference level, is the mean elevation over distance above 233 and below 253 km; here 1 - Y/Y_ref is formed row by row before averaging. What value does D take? -1.02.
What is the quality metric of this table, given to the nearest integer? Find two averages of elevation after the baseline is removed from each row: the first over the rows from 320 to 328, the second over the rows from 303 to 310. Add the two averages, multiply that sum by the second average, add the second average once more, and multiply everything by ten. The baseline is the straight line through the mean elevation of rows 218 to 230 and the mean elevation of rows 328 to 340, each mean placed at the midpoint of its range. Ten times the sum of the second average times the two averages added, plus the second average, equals 14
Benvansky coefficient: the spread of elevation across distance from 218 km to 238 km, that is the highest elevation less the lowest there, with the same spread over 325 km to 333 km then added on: 2.1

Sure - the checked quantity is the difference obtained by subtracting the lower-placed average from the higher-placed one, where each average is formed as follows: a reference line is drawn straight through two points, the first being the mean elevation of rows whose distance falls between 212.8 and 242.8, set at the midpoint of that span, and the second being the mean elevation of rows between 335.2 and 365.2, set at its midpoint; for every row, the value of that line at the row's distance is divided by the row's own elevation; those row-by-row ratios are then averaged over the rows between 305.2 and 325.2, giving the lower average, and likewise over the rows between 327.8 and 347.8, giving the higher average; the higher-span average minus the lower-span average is 0.12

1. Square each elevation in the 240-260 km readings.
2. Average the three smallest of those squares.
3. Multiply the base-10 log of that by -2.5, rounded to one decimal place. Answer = -1.0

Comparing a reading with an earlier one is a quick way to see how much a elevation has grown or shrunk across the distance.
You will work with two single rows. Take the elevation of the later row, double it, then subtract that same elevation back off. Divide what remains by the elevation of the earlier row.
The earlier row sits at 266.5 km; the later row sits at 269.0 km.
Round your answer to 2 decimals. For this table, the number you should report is 1.00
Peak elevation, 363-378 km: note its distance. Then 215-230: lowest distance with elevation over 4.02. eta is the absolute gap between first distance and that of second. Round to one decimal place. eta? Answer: 160.0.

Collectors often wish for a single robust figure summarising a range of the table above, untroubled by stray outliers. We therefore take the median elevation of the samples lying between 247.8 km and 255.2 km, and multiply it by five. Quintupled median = 12.4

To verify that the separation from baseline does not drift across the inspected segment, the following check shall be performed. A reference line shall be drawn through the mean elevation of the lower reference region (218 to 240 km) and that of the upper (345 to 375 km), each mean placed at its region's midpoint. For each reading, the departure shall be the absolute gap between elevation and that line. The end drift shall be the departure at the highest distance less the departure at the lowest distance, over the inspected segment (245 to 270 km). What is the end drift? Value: -1.1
